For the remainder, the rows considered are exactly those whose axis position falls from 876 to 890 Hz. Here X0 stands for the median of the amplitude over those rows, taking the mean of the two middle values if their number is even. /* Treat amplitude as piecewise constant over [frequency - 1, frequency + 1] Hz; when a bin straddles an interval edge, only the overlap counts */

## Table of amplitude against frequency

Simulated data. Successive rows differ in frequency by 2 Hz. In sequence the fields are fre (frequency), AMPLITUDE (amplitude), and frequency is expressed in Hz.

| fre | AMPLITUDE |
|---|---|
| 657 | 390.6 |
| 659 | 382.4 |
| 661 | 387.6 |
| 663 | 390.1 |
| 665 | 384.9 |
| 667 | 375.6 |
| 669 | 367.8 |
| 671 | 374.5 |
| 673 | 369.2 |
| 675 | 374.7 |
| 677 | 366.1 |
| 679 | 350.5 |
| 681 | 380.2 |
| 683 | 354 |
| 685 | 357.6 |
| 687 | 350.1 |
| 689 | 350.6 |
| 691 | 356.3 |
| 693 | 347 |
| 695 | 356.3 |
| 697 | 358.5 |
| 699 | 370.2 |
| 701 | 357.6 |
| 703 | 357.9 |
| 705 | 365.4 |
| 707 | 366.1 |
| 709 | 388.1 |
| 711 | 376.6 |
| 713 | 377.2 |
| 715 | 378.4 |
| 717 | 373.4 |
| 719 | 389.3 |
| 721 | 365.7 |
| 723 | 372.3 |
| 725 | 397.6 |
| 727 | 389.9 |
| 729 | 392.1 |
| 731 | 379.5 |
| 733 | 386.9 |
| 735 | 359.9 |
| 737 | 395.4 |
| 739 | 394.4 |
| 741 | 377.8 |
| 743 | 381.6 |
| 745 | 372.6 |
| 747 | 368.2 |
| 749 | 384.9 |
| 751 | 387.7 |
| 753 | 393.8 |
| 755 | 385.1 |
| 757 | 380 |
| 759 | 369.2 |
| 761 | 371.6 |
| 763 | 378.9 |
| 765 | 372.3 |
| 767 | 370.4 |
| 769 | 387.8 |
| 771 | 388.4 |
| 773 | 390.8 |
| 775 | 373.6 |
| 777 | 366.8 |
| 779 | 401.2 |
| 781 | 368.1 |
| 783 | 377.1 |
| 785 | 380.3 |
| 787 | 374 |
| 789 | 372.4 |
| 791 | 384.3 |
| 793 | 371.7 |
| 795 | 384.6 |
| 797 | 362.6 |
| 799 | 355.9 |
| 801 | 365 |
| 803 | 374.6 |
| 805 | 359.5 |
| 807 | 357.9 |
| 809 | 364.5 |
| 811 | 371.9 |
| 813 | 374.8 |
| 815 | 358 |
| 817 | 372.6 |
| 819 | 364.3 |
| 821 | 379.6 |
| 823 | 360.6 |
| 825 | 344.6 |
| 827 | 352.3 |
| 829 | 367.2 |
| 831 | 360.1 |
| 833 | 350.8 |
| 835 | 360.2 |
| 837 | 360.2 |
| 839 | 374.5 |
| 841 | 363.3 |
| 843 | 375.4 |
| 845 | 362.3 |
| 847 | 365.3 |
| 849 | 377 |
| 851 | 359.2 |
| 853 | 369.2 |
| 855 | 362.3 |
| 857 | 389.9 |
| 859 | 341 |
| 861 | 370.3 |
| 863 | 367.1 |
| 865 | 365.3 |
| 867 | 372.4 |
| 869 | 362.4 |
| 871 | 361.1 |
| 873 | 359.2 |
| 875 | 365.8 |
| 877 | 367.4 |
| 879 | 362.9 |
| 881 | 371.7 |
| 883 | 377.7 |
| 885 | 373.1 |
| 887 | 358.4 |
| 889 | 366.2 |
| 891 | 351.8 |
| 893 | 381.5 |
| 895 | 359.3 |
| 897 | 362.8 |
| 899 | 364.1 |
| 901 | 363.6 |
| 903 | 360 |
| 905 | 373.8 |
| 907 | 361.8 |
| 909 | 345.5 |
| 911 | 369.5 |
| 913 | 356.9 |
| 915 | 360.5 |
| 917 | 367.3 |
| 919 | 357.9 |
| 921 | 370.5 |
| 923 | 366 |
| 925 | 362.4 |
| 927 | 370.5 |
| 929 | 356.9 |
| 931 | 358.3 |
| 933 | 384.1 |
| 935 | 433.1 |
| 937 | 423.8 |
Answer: 367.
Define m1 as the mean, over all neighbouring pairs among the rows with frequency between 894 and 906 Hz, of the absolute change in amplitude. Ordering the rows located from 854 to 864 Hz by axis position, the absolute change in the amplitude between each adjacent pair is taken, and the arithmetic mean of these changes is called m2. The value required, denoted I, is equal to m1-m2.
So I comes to -23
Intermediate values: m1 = 4.5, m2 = 27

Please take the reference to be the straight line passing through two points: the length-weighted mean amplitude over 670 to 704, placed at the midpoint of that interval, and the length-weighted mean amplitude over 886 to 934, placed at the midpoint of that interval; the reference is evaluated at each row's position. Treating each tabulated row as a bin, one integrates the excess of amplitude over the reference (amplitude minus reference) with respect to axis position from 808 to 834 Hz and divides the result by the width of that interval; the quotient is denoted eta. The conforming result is 1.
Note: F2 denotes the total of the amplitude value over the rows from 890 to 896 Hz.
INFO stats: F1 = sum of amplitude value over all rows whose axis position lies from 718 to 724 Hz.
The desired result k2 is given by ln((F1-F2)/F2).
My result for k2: -3.4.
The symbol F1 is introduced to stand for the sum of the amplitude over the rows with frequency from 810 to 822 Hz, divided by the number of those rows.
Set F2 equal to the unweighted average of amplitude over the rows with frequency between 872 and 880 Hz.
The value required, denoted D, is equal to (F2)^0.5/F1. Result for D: 0.0515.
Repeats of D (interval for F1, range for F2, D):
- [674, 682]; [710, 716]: 0.0528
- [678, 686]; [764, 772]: 0.0540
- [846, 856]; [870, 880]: 0.0520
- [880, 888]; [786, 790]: 0.0522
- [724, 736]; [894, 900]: 0.0495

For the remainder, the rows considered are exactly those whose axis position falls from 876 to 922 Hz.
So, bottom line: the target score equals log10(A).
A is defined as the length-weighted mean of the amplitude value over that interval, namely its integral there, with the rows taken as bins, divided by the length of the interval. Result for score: 2.56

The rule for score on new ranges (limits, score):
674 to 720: 2.56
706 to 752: 2.58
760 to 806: 2.57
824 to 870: 2.56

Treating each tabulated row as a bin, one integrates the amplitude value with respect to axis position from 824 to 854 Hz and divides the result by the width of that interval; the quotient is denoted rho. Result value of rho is 363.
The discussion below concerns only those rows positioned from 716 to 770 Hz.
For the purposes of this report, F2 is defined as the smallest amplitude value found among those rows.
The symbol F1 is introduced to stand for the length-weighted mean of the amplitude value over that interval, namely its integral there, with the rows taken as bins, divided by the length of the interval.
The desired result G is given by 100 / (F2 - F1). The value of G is -4.81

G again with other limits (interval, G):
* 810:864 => -4.17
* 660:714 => -4.98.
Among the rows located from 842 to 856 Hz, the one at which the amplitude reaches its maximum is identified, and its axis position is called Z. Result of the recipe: 849 Hz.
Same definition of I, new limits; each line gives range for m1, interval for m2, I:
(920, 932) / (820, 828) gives -8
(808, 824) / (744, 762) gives 5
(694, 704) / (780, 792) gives 0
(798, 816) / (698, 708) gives 3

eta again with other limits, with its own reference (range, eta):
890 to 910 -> -1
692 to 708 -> -1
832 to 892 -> 2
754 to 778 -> 16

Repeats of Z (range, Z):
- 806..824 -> 821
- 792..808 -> 795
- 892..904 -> 893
